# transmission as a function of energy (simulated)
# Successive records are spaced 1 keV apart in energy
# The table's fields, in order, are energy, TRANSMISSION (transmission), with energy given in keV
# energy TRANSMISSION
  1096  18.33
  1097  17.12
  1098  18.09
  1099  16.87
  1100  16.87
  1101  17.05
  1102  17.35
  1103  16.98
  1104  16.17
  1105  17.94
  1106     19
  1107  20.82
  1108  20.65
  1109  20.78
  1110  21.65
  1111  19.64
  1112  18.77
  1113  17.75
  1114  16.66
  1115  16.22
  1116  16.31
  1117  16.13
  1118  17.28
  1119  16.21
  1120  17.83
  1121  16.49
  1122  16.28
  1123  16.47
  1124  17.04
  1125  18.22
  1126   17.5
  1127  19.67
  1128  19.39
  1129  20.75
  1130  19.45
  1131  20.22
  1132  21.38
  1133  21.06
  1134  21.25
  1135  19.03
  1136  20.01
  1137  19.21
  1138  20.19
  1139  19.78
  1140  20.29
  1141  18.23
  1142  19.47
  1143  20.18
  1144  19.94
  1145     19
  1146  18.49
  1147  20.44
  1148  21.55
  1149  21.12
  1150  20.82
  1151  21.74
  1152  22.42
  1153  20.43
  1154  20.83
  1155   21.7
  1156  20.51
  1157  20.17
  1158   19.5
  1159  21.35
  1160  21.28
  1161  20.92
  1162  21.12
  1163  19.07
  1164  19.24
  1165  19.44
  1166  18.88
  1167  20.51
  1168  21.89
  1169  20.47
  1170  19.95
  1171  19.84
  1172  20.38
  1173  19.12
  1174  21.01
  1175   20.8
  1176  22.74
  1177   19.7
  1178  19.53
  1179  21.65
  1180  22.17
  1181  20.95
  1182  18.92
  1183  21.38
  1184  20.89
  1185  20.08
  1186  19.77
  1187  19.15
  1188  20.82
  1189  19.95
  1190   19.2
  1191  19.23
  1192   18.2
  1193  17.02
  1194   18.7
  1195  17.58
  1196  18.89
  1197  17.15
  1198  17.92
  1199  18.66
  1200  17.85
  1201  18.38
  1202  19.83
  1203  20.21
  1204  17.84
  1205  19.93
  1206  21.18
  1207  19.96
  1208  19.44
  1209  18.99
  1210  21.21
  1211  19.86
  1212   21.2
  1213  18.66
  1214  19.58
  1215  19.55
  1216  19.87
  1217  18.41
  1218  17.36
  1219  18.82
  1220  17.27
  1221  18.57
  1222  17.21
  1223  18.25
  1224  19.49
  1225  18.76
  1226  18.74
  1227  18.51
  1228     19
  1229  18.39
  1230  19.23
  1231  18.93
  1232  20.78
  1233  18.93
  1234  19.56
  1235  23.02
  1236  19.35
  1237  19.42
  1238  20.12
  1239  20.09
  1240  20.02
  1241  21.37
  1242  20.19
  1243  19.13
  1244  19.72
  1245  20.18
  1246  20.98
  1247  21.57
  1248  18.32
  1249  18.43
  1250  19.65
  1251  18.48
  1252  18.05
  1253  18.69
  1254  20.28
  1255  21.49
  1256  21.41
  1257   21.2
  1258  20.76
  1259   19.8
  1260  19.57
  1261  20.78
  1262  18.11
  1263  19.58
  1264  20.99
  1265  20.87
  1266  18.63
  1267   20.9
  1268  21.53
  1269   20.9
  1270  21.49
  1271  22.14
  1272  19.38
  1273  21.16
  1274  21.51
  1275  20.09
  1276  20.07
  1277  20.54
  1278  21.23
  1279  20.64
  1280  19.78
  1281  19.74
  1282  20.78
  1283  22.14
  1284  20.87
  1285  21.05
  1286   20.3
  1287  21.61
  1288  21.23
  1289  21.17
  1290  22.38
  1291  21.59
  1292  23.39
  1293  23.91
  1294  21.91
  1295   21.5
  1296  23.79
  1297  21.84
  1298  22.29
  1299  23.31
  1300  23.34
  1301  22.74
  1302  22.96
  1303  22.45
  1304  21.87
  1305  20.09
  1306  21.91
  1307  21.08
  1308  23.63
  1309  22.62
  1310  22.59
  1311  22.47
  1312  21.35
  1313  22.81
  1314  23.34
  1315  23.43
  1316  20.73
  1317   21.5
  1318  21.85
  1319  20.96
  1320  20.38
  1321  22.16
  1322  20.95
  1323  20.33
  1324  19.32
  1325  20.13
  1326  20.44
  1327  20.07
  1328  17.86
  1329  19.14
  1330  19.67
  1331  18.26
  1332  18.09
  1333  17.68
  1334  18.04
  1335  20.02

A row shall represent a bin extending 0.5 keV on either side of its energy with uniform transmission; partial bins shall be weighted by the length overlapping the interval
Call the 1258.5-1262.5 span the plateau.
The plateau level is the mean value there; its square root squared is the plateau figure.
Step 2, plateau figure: 19.6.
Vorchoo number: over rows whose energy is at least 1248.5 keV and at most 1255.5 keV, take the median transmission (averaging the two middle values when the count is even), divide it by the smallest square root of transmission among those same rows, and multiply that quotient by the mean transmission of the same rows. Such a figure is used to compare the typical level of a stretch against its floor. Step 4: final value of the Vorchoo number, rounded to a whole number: 85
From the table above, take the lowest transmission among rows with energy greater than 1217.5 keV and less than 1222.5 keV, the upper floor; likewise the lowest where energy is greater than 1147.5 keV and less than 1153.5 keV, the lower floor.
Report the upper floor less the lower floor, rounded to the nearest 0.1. -3.2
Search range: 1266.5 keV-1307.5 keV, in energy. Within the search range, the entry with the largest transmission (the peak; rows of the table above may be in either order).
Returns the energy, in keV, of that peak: 1293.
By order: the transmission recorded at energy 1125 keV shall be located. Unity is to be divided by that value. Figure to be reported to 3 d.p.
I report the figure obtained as 0.055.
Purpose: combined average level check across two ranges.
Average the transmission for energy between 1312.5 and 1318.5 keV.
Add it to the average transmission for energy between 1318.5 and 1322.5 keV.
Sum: 43.4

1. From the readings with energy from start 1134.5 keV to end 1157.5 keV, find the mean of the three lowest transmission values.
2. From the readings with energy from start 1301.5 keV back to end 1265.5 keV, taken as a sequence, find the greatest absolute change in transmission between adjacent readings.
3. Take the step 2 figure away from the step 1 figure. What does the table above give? 15.8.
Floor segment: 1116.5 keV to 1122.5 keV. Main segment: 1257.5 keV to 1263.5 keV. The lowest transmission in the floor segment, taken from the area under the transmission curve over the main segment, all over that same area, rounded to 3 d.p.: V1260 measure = 0.864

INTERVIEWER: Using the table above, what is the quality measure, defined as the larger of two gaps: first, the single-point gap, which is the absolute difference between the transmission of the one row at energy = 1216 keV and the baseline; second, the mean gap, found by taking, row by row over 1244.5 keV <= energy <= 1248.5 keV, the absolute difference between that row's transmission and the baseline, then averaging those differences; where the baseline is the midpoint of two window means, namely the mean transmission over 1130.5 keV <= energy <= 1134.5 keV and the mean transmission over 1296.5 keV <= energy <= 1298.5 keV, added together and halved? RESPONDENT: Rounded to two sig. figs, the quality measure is 1.7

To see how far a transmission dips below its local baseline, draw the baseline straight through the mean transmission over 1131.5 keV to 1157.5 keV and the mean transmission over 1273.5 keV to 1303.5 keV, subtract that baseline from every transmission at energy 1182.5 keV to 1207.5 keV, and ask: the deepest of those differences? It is -3.8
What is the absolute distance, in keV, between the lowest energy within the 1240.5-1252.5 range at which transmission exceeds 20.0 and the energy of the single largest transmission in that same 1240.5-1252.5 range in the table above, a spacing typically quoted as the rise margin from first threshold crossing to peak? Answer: 6 keV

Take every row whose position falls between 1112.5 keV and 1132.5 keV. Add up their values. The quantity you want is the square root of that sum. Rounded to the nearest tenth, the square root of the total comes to 18.9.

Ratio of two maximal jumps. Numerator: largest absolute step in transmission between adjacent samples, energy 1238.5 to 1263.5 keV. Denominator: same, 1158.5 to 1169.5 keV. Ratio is 1.6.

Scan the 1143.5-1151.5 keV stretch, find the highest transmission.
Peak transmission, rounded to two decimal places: 21.74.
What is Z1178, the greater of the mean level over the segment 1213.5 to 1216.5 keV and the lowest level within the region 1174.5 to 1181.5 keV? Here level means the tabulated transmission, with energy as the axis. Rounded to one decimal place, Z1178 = 19.7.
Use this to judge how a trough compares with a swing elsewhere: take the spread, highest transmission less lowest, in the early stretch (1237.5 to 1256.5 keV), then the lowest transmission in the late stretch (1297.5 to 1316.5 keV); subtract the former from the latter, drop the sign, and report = 16.6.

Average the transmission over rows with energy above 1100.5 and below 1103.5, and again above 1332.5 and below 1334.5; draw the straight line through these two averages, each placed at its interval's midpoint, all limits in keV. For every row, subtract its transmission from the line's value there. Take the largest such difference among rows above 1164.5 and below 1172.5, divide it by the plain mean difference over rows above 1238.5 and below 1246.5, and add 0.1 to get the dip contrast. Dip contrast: 0.7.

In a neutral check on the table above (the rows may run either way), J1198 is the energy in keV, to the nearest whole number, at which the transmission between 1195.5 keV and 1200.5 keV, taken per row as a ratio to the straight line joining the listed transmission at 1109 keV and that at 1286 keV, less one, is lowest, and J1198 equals 1197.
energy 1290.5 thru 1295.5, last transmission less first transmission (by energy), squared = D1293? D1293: 0.01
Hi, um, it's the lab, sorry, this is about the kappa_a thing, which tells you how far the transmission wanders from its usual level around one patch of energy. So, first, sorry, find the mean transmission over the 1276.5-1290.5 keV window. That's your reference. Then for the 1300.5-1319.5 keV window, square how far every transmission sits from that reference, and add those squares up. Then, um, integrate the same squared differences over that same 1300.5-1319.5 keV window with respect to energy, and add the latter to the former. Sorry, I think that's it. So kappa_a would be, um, 86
